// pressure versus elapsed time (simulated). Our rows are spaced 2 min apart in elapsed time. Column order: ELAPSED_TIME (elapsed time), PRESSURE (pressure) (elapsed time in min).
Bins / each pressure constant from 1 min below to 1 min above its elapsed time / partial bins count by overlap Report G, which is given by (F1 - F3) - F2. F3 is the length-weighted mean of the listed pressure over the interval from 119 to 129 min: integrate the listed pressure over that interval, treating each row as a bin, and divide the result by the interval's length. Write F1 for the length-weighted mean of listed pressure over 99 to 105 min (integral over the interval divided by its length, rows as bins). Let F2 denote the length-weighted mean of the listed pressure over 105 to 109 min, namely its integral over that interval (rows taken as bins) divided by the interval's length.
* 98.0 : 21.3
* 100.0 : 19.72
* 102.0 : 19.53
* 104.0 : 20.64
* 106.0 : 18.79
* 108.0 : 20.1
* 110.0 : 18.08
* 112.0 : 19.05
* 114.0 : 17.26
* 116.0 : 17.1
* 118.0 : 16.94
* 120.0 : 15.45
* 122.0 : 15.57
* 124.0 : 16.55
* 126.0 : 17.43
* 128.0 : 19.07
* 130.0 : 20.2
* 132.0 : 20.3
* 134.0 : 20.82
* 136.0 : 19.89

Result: -16.3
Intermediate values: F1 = 20.0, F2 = 19.4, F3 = 16.8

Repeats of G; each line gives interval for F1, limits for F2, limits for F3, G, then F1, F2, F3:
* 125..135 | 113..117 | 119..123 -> -13.1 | 19.6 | 17.2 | 15.5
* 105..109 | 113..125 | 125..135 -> -16.6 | 19.4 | 16.5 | 19.6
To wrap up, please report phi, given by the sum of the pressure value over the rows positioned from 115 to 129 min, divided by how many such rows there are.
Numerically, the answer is 16.9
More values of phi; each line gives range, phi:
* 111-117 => 17.8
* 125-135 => 19.6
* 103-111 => 19.4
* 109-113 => 18.6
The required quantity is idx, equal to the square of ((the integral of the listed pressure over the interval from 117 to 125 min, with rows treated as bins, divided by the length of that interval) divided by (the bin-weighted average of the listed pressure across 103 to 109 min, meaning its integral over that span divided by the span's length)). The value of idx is 0.7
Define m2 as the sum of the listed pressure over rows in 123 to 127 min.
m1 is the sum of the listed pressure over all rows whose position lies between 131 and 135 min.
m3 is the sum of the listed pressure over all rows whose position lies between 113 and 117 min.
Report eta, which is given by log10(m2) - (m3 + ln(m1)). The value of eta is -36.5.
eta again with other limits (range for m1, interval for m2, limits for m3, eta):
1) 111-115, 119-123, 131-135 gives -43.2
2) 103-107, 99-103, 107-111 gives -40.3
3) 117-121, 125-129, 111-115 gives -38.2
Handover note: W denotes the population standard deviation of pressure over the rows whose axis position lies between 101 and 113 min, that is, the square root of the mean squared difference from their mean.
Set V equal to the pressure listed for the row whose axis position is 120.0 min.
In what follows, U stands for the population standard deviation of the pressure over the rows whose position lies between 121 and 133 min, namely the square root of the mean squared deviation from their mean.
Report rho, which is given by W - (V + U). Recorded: -16.4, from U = 1.8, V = 15.45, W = 0.84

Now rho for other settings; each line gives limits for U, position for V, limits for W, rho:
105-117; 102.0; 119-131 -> -18.8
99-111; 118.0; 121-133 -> -16.0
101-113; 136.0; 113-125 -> -20.0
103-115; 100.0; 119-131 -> -19.1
